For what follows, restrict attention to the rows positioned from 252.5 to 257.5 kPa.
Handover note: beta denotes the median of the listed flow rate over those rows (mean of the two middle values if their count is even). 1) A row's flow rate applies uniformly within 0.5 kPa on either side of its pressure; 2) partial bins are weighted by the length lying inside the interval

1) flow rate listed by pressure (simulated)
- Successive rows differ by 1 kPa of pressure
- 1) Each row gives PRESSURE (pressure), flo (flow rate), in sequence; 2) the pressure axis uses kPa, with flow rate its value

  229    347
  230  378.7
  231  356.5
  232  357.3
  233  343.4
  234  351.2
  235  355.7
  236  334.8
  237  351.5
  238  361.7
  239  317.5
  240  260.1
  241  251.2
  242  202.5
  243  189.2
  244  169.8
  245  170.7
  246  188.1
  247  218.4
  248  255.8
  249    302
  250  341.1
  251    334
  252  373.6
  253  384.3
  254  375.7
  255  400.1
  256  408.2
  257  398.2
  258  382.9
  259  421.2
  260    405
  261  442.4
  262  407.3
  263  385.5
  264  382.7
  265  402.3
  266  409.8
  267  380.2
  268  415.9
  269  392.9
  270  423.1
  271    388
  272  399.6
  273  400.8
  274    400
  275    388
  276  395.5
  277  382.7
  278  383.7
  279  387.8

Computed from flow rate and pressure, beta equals 398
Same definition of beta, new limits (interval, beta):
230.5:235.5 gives 356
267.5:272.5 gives 400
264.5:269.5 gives 402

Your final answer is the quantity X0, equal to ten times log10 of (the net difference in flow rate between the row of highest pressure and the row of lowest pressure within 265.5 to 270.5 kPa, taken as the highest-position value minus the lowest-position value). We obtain 11.2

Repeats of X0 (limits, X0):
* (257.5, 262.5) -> 13.9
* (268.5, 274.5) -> 8.5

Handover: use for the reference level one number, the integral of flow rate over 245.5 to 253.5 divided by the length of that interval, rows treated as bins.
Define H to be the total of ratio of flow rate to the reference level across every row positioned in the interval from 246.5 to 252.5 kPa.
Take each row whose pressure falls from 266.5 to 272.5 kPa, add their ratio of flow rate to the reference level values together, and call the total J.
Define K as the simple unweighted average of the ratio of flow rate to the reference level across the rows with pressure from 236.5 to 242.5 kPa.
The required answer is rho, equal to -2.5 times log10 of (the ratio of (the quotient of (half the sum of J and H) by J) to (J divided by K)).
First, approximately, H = 6.1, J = 8.0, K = 0.97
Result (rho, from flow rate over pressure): 2.43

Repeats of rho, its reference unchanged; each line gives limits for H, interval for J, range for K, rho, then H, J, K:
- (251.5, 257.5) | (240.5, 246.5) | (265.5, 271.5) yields 0.72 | 7.8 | 3.9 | 1.34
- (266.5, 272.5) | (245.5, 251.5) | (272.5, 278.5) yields 1.33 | 8.0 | 5.5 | 1.31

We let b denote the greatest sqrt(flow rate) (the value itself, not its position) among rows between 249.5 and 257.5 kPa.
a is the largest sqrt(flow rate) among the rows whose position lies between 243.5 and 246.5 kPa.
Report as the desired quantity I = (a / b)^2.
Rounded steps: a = 13.7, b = 20.2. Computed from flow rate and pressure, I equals 0.5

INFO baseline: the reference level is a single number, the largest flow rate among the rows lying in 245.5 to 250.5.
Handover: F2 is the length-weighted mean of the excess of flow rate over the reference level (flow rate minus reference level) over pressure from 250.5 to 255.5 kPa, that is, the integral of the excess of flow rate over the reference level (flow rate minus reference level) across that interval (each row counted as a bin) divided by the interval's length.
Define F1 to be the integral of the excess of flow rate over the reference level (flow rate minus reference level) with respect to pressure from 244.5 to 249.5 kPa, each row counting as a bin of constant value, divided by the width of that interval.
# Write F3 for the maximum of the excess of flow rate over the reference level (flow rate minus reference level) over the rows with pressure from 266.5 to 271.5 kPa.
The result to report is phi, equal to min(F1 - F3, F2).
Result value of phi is -196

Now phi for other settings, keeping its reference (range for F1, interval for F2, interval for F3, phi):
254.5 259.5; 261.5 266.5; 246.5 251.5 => 56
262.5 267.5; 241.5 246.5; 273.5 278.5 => -157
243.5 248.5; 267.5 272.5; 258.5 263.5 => -242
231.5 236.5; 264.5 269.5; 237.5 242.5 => -13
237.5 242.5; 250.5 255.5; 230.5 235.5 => -79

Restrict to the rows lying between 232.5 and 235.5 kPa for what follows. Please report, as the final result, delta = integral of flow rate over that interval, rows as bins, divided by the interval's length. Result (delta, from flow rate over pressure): 350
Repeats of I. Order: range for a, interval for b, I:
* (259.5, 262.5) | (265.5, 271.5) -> 1.0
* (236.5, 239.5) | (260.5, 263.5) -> 0.8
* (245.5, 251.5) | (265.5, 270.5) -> 0.8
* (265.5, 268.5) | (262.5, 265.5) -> 1.0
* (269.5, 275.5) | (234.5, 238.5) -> 1.2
